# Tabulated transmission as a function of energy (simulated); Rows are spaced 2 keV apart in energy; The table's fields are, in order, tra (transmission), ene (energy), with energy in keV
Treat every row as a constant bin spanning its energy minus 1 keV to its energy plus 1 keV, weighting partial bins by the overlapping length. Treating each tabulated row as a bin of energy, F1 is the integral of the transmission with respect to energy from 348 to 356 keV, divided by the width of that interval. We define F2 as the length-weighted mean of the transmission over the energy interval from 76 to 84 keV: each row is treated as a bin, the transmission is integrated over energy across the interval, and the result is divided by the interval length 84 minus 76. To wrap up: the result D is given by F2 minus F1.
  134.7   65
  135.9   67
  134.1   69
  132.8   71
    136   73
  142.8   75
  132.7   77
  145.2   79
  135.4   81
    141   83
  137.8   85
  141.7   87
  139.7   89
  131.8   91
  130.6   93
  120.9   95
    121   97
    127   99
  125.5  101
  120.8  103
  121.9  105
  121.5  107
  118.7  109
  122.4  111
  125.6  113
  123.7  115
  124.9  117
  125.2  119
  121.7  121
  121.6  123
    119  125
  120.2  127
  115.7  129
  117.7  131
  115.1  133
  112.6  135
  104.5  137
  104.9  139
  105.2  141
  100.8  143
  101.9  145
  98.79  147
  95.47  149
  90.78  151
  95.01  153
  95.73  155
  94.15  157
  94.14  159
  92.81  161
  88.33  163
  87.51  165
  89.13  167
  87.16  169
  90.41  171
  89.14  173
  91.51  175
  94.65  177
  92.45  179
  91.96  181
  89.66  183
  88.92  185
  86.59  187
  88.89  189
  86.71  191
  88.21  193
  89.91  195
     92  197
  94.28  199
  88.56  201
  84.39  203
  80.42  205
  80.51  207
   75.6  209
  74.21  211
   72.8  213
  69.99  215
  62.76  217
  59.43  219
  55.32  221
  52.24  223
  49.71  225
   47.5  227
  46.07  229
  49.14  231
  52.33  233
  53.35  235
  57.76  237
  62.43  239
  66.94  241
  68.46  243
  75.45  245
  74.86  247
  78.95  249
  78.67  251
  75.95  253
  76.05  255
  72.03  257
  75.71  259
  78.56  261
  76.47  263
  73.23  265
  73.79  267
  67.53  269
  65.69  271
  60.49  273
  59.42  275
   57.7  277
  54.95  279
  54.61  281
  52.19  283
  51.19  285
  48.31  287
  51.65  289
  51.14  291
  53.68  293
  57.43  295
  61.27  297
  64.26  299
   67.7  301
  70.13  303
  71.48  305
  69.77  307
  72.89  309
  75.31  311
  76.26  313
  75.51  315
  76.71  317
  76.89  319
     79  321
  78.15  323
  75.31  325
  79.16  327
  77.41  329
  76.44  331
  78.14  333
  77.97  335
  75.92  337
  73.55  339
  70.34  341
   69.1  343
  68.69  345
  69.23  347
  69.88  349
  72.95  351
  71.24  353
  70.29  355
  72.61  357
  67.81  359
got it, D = 67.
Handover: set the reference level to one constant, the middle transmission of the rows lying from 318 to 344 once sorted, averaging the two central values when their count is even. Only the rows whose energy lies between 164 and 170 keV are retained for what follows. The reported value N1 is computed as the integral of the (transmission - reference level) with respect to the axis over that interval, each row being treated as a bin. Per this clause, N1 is 66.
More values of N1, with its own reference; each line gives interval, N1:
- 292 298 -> -117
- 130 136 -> 229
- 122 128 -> 260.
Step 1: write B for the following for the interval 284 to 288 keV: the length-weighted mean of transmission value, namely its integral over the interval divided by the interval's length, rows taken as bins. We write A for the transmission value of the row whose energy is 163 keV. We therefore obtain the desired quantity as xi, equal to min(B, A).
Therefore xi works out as 50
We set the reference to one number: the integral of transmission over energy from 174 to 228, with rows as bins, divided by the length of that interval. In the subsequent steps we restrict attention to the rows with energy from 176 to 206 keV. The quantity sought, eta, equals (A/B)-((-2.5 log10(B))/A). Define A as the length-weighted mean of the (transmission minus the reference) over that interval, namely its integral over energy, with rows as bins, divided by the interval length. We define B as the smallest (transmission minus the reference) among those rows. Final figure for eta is 6.7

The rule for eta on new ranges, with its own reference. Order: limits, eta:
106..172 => 3.4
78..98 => 1.4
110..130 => 1.3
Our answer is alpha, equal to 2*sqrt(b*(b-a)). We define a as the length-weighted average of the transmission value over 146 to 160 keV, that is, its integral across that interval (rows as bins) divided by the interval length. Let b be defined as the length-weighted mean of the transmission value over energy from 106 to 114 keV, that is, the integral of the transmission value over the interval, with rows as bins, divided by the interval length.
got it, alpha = 115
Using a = 95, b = 122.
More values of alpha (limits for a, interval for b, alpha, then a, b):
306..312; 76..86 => 191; 73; 138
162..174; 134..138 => 93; 89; 109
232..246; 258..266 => 64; 62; 76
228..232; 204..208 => 103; 48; 80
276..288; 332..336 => 88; 53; 78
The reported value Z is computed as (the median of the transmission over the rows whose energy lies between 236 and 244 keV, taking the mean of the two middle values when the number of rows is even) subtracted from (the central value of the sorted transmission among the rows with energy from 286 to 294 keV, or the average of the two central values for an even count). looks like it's -13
